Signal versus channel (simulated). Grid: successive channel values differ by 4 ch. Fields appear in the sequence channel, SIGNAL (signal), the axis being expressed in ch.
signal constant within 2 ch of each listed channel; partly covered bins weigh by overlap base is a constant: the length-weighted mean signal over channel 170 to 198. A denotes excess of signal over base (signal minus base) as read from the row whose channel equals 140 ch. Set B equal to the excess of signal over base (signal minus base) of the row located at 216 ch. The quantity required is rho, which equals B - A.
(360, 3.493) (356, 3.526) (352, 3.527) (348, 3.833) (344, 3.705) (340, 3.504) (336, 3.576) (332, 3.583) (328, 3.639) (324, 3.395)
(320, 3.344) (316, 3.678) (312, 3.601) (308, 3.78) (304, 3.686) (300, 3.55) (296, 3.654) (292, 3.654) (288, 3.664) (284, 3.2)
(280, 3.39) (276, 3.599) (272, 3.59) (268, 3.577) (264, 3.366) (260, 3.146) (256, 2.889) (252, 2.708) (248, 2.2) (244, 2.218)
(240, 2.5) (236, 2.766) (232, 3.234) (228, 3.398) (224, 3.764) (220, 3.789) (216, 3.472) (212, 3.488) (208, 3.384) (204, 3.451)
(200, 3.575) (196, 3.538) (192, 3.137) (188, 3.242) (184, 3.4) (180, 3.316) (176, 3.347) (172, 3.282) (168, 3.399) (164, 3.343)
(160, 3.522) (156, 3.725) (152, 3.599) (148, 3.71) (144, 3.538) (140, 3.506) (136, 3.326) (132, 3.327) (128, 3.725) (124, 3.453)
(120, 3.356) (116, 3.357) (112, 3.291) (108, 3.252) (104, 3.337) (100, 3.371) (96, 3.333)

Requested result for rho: -0.03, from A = 0.18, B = 0.15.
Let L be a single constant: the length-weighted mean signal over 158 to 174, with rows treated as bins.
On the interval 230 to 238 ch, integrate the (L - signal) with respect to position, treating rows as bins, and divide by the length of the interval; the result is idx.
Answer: 0.39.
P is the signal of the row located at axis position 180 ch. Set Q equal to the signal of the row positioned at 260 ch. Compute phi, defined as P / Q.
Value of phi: 1.05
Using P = 3.316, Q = 3.146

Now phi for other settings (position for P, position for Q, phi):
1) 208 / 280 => 1.00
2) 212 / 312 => 0.97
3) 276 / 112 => 1.09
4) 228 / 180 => 1.02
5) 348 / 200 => 1.07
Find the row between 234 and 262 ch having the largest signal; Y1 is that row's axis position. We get 260 ch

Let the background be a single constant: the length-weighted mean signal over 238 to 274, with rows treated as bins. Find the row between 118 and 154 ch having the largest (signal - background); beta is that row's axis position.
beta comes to 128 ch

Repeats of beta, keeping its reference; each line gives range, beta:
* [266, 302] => 288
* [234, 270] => 268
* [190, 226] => 220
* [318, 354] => 348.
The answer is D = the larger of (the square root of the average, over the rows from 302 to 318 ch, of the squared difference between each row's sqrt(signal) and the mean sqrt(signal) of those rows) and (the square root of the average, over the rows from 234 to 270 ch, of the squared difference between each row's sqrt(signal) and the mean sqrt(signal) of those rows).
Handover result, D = 0.135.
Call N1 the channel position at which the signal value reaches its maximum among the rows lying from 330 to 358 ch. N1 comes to 348 ch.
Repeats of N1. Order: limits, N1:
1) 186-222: 220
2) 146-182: 156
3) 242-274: 272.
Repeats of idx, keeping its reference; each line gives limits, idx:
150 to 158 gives -0.28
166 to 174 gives 0.05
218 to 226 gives -0.39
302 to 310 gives -0.35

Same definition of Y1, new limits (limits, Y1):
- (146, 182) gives 156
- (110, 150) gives 128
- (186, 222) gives 220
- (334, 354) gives 348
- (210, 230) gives 220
